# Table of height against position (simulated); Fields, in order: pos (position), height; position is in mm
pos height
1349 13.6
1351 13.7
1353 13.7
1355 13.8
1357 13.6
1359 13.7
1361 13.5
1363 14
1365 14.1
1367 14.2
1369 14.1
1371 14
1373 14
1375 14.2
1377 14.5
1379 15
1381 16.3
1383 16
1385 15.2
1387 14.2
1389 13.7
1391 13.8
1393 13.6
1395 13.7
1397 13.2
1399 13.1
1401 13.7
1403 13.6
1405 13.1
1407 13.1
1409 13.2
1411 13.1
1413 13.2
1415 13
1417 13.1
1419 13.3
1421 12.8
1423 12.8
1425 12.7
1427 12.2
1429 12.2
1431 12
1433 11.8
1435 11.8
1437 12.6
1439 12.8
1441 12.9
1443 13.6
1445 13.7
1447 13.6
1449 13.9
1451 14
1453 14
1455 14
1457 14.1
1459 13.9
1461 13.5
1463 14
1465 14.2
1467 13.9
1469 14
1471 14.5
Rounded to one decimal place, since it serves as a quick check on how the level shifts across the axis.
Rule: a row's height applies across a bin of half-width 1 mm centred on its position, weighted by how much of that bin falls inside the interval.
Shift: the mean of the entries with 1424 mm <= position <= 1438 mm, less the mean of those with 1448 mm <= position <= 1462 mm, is -1.7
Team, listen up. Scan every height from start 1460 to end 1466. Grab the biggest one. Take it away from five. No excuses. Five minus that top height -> -9.2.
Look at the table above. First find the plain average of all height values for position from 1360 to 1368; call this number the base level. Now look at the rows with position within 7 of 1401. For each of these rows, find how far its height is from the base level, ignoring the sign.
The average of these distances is 0.59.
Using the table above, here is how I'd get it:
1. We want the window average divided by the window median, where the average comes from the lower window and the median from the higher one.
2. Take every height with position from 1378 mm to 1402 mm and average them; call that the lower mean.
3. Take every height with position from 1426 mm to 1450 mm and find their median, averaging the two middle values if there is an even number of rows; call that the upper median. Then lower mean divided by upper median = 1.13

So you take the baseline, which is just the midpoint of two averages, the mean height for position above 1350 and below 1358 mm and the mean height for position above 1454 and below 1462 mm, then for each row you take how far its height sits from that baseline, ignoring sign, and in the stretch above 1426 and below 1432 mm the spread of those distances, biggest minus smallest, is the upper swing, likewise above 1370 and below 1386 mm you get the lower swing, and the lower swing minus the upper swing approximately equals 2.10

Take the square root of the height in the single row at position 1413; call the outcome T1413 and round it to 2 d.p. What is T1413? 3.63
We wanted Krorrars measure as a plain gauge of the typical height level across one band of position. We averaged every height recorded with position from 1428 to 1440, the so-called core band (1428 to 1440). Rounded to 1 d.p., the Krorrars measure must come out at 12.2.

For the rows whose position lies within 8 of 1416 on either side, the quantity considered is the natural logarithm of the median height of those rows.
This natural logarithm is 2.57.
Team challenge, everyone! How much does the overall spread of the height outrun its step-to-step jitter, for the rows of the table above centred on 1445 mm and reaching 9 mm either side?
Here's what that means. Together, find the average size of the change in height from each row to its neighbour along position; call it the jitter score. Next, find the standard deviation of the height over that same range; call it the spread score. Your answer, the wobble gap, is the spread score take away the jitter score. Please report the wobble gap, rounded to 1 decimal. 0.3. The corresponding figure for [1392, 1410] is 0.0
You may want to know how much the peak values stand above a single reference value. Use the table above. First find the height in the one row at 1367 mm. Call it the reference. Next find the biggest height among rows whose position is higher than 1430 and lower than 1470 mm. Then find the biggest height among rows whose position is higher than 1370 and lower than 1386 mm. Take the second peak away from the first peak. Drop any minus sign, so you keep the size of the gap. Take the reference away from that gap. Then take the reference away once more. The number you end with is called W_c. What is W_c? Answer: -26.3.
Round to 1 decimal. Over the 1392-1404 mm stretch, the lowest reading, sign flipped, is -13.1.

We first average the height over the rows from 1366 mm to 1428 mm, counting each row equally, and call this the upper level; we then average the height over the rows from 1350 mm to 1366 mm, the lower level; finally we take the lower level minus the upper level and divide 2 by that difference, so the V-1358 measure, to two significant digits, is 66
